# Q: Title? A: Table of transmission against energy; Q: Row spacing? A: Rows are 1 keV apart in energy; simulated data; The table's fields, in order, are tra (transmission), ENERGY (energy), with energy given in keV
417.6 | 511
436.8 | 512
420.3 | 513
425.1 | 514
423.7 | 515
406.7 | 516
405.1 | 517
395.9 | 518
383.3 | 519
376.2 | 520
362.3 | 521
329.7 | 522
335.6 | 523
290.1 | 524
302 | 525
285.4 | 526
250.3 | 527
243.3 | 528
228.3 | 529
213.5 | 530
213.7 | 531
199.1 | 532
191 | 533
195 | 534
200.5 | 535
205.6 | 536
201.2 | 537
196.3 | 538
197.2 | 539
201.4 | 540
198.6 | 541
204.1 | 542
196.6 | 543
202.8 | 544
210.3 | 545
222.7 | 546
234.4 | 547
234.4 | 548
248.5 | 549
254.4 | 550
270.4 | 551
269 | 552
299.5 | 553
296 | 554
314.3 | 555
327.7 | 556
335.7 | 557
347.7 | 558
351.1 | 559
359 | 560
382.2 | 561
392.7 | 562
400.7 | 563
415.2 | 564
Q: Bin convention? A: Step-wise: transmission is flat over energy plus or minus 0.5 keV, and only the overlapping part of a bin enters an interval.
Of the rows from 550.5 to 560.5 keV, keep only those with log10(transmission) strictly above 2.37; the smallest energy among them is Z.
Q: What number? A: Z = 551 keV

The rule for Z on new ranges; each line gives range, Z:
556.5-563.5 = 557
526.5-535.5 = 527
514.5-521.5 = 515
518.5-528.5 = 519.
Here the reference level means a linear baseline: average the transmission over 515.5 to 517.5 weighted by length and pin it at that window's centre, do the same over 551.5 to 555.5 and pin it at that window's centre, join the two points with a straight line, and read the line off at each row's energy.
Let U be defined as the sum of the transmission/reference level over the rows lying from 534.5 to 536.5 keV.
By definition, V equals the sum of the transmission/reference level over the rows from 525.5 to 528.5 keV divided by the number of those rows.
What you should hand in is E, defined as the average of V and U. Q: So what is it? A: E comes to 0.9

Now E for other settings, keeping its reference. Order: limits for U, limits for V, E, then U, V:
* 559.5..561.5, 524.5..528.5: 1.7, 2.7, 0.72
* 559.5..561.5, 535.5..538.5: 1.6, 2.7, 0.58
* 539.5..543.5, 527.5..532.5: 1.5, 2.4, 0.60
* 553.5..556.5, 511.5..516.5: 2.1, 3.2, 1.02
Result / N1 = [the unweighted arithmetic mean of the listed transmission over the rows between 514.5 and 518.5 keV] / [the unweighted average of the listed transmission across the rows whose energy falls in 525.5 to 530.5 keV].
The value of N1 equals 1.7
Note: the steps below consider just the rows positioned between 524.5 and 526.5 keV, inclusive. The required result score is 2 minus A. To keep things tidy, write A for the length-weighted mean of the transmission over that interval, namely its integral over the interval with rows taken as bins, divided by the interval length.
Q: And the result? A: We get -292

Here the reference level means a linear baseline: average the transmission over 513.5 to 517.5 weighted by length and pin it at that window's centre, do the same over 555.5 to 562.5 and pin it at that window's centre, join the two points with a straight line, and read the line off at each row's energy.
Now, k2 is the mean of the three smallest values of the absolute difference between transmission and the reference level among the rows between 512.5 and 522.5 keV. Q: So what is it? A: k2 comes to 6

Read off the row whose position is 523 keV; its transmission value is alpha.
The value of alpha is 335.6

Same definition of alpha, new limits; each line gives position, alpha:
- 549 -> 248.5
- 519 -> 383.3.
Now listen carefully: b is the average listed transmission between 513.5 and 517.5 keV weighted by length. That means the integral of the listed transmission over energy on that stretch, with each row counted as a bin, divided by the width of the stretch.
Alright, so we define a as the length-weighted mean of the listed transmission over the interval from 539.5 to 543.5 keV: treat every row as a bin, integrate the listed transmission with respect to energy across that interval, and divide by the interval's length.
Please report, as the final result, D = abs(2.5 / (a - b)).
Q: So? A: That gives 0.012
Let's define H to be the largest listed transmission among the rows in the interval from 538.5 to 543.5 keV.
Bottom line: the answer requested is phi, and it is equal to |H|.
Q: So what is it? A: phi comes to 204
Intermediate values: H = 204.1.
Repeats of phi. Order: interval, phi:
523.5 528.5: 302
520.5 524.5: 362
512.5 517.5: 425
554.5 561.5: 382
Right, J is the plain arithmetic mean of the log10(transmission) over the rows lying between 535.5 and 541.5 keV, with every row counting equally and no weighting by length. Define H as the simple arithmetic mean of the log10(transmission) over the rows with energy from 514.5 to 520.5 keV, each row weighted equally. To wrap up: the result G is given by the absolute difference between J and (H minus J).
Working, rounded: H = 2.60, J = 2.30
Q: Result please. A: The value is 2.0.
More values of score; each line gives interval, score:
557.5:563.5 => -370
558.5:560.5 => -353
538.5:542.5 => -198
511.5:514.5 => -425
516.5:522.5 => -373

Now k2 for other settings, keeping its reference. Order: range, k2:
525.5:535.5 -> 140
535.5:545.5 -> 171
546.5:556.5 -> 49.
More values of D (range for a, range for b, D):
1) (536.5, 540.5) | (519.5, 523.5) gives 0.016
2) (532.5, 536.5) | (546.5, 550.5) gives 0.056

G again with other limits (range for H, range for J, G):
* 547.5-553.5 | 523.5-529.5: 2.4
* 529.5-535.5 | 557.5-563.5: 2.8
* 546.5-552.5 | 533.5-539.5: 2.2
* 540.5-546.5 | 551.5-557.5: 2.7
